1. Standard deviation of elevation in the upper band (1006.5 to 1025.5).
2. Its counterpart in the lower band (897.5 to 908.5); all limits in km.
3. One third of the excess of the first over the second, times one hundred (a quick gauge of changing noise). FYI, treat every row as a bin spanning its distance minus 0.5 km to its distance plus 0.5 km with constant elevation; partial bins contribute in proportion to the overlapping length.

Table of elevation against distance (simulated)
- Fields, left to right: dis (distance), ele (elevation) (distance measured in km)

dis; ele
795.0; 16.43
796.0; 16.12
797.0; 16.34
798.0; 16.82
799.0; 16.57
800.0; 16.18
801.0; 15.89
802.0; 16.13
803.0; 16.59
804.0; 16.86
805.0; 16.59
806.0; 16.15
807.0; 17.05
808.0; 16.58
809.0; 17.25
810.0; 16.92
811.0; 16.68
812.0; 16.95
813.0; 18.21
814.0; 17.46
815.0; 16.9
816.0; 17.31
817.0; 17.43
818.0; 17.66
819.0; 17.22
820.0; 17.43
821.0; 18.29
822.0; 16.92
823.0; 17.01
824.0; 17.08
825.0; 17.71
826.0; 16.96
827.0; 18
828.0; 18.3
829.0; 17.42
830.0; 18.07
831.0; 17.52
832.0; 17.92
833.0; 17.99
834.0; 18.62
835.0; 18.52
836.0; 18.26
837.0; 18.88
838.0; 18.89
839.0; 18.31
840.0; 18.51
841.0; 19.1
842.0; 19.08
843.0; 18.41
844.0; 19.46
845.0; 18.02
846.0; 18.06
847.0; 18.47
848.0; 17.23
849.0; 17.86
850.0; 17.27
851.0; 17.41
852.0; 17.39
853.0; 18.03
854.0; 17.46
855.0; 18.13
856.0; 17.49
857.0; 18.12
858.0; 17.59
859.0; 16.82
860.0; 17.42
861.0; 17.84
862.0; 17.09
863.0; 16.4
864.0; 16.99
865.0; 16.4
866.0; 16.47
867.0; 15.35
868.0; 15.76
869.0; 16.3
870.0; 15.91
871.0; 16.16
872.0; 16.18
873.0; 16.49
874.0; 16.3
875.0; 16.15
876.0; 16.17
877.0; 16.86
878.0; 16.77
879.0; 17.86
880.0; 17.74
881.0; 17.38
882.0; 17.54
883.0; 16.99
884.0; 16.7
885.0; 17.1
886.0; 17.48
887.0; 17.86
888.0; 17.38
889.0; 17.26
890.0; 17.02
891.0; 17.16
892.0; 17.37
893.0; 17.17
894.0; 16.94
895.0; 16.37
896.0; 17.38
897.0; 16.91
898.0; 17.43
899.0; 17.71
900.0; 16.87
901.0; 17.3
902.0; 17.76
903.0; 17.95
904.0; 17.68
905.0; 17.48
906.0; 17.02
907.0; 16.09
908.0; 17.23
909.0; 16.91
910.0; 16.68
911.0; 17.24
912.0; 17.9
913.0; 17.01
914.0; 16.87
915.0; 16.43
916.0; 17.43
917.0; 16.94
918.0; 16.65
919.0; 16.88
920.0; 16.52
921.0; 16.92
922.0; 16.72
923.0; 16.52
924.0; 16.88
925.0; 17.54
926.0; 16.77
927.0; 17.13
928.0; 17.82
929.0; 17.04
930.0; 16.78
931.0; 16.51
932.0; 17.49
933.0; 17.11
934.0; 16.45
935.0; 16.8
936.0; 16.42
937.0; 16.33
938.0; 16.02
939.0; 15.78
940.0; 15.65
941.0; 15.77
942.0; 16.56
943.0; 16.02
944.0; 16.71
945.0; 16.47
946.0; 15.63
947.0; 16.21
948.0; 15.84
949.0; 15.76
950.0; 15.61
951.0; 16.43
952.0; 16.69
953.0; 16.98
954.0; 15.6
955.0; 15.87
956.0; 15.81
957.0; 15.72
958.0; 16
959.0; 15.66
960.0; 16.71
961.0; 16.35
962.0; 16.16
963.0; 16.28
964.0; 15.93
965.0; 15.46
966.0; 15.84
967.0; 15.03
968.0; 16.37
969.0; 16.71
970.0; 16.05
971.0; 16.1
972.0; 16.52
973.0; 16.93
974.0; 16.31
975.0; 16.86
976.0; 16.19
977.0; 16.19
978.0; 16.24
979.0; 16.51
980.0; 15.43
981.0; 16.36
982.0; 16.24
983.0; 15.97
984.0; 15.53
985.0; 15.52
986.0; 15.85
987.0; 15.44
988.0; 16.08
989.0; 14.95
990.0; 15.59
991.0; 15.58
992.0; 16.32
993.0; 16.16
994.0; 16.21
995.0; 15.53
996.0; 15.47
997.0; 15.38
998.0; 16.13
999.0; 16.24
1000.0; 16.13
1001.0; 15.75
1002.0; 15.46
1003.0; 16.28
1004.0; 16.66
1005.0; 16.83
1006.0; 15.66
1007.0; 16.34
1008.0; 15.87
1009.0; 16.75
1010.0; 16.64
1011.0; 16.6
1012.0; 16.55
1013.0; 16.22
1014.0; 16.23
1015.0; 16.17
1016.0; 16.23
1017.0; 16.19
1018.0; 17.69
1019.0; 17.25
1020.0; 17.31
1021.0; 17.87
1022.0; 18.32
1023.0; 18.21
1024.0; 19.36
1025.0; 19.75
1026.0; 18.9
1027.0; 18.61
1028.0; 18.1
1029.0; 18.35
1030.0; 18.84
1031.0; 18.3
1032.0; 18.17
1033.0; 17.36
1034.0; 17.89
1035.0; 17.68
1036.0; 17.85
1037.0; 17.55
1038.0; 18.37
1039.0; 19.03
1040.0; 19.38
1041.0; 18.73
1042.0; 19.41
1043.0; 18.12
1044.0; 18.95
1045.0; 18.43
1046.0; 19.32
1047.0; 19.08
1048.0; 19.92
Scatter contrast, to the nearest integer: 20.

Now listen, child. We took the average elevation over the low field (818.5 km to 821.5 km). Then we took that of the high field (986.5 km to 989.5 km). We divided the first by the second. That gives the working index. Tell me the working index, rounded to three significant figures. 1.14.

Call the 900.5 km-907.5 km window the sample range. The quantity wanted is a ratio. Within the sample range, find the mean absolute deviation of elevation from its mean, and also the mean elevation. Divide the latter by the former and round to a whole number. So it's 39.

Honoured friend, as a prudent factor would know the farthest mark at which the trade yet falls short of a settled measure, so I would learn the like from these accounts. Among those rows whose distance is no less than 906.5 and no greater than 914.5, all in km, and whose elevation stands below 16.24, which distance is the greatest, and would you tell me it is 907.0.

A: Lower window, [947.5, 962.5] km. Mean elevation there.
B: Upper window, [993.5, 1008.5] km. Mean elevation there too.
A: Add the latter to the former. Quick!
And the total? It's 32.1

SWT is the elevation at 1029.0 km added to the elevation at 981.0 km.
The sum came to 34.7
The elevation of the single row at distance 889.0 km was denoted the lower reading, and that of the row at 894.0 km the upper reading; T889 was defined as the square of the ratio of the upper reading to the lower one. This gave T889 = 0.963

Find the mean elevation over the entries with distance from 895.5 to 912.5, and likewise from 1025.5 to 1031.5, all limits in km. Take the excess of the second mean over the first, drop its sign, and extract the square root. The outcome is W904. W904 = 1.1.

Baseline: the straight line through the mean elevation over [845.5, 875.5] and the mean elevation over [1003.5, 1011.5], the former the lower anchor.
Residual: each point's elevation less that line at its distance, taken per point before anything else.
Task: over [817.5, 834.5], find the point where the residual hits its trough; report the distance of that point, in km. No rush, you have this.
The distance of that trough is 822.0 km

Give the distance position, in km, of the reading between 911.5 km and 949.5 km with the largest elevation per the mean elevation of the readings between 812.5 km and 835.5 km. 912.0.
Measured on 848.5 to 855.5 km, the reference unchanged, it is 855.0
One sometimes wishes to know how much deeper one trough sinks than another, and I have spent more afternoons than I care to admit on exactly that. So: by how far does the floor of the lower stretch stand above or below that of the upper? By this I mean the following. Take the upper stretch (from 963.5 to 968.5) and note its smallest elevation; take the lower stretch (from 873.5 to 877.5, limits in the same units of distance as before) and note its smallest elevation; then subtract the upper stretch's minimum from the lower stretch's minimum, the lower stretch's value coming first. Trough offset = 1.1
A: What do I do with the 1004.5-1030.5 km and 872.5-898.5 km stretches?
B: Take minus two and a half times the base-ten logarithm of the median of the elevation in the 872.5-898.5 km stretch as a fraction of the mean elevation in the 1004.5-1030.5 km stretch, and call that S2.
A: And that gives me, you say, 0.01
